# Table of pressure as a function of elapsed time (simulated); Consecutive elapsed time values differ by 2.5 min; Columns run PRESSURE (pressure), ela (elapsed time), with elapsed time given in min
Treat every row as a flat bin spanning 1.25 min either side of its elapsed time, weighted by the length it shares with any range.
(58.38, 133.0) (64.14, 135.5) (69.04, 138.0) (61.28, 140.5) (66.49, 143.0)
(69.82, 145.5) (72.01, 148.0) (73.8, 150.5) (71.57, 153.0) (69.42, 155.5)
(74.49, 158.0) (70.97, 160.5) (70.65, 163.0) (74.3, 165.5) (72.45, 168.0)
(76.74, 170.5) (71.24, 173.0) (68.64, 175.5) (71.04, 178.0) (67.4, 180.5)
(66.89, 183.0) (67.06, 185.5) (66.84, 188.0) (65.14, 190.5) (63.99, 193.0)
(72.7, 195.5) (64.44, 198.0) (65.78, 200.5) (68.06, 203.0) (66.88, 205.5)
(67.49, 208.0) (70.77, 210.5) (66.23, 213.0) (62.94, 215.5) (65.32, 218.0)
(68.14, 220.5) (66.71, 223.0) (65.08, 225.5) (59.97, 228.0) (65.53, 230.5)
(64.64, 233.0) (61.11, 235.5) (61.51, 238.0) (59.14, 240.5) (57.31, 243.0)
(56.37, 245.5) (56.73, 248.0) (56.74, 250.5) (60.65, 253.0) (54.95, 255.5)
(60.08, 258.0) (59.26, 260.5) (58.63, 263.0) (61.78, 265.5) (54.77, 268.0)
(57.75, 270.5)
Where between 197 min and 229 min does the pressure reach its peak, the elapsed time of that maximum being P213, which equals 210.5 min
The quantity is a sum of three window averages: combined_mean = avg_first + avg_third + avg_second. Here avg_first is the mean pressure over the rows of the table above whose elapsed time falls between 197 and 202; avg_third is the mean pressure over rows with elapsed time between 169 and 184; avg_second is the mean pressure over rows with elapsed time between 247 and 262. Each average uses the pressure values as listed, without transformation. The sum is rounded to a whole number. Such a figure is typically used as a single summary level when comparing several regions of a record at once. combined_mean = 194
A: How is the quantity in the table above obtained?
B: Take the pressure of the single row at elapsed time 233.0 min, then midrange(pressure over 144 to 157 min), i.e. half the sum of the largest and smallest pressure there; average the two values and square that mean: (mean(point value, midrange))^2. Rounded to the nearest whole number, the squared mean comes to 4641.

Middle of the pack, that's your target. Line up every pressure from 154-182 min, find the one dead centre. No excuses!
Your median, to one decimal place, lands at 71.0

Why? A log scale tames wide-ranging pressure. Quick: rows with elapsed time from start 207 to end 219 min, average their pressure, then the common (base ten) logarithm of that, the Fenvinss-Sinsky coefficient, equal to 1.82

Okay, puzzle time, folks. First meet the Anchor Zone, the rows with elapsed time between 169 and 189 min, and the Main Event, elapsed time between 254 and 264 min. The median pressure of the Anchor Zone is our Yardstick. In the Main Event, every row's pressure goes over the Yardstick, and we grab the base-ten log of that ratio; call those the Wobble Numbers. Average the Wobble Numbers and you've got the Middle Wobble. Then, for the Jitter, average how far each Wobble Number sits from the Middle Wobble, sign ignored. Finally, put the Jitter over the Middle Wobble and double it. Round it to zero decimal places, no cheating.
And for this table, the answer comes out 0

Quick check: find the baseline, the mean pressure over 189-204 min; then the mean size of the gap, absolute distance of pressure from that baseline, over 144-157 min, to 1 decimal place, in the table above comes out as 4.6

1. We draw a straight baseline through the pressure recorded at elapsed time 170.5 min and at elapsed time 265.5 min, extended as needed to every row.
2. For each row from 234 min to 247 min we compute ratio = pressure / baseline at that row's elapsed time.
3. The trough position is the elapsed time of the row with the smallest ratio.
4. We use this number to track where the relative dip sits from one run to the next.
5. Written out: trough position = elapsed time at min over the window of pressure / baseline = 245.5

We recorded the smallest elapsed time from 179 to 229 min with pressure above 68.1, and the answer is 195.5 min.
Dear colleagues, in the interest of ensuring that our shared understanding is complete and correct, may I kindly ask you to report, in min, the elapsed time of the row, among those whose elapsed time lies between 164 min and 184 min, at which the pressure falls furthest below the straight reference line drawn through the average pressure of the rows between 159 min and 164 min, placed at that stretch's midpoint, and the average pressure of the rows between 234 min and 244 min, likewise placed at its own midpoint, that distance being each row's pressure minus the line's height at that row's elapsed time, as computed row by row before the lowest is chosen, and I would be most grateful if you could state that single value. 183.0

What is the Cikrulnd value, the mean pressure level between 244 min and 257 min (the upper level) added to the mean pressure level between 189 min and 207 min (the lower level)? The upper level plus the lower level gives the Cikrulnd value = 124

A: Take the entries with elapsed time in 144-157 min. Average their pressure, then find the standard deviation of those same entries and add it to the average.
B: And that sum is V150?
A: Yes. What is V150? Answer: 73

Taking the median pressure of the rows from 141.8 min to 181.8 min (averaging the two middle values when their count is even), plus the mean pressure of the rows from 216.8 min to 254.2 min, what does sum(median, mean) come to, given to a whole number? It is 133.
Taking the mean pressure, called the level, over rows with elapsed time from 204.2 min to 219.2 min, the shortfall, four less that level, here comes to -63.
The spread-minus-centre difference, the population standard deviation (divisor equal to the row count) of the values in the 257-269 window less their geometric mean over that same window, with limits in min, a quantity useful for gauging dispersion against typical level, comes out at -57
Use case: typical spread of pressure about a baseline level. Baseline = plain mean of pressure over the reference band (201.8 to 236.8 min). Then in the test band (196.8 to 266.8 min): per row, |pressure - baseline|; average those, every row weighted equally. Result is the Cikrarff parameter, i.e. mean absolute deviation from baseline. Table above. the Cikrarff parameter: 4.1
